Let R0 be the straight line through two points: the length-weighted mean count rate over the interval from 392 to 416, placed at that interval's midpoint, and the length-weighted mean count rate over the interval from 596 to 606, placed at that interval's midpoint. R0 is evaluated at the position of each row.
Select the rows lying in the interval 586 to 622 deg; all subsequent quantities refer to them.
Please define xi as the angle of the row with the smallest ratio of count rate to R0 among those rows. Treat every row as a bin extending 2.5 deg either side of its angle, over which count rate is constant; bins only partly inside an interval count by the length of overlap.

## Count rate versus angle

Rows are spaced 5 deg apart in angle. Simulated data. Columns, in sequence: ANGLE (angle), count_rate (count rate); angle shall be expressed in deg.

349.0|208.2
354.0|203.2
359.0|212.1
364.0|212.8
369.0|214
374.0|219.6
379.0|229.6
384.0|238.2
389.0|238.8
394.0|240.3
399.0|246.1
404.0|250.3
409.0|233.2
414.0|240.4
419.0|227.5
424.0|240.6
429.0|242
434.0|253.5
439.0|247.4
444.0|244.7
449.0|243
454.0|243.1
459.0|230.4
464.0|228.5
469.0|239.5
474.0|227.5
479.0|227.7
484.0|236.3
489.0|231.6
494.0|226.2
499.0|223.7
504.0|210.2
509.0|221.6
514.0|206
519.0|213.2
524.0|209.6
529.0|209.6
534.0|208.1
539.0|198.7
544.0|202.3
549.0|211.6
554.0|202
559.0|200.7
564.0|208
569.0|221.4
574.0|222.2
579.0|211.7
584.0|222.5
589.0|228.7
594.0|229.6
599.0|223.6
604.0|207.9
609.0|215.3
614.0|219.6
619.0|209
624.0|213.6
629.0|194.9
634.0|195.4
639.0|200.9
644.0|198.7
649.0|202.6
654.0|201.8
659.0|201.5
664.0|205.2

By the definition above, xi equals 604.0 deg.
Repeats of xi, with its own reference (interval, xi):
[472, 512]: 504.0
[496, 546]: 539.0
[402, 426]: 419.0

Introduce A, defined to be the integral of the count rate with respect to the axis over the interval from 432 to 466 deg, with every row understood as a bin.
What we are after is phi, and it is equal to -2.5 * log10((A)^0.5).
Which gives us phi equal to -4.89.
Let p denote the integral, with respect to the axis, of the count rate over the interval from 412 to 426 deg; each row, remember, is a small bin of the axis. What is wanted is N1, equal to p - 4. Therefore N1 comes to 3298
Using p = 3302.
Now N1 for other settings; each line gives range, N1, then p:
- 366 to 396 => 6885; 6889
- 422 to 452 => 7353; 7357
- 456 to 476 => 4633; 4637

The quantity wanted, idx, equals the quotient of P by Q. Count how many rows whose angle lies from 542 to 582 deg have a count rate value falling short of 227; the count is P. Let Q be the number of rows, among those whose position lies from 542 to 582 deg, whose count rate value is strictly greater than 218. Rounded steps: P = 8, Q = 2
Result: 4.0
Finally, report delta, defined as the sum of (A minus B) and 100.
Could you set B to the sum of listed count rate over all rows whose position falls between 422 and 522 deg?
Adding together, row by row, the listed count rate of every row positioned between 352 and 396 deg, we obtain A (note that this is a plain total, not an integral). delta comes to -2528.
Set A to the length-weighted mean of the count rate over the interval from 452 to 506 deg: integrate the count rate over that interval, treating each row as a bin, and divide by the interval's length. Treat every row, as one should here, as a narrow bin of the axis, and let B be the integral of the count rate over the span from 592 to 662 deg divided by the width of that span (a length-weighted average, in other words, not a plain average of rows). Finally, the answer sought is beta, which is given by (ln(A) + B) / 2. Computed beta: 107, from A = 230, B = 208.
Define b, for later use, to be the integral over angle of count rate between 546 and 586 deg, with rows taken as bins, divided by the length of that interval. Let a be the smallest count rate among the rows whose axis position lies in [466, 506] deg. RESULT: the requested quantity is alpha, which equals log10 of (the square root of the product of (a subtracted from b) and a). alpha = 1.32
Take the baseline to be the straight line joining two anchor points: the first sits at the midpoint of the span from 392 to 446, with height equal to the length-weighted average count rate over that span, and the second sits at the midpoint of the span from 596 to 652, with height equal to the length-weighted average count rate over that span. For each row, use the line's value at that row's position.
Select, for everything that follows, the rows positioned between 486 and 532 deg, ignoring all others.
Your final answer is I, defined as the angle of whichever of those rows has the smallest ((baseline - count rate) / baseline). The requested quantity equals 489.0 deg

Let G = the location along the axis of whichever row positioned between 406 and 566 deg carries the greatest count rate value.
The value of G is 434.0 deg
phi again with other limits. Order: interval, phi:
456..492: -4.90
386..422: -4.92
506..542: -4.85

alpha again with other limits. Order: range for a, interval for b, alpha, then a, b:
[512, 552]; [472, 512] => 1.86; 198.7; 225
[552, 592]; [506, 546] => 1.60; 200.7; 209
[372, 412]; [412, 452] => 1.85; 219.6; 242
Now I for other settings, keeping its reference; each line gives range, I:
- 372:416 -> 404.0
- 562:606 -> 594.0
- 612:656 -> 614.0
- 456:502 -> 469.0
